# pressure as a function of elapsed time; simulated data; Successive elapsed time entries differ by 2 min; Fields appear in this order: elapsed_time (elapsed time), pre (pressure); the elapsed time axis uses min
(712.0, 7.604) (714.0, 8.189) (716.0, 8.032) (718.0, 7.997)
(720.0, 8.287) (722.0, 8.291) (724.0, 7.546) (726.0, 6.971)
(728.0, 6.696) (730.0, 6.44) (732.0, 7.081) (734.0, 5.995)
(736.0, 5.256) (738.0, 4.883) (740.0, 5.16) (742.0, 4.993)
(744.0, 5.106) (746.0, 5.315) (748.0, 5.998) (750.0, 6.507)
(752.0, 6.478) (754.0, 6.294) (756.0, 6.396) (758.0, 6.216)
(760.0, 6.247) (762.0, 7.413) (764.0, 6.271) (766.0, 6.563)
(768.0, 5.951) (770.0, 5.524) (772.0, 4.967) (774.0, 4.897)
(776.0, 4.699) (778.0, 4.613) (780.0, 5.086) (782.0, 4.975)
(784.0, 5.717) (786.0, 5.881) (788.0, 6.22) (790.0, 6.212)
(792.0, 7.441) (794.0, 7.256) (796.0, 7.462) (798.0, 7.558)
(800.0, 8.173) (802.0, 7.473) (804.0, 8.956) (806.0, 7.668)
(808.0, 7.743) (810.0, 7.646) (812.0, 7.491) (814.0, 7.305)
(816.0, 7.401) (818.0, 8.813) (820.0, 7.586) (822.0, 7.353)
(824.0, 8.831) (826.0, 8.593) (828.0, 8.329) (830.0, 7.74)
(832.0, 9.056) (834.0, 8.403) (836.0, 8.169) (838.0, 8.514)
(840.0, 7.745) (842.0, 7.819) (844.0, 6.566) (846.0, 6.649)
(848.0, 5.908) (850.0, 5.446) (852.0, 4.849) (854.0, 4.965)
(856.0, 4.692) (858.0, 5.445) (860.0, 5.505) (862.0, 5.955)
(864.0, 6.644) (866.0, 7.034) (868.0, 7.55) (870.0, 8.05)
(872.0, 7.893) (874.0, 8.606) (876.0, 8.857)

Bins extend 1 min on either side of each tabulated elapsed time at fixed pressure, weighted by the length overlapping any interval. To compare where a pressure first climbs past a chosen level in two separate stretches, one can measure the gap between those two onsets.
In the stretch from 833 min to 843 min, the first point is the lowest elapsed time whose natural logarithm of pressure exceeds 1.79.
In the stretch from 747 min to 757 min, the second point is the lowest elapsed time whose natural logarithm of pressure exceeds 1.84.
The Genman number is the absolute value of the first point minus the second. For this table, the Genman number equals 84 min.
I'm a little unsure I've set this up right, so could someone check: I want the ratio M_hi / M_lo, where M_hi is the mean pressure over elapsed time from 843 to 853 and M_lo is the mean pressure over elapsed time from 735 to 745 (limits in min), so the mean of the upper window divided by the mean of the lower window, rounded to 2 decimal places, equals 1.16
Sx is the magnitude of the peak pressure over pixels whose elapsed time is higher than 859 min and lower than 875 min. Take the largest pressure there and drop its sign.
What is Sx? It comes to 8.6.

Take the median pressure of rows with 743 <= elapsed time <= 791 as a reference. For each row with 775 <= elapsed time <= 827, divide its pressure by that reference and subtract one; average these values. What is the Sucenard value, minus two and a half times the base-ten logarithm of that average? 1.8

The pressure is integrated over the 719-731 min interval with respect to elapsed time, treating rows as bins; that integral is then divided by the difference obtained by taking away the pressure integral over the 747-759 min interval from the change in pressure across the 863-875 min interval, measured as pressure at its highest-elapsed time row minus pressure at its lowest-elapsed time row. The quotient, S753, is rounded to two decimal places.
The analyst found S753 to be -1.20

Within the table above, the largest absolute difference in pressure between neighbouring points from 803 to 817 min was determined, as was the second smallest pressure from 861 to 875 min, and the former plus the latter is 7.9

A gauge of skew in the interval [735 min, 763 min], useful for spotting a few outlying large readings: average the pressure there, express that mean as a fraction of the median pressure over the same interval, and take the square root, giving 0.98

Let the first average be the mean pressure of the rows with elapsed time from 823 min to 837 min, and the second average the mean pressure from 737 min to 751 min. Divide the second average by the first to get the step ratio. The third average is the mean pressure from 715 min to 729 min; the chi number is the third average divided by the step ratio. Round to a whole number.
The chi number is 12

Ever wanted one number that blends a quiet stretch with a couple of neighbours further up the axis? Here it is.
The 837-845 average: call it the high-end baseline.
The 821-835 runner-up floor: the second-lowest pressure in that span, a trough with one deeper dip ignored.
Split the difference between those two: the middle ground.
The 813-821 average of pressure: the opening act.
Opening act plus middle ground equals 15.5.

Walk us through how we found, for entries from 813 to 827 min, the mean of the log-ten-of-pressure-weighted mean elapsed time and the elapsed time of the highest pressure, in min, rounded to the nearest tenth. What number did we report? 822.0 min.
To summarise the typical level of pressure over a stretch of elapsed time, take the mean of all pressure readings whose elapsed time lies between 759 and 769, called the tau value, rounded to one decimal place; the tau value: 6.5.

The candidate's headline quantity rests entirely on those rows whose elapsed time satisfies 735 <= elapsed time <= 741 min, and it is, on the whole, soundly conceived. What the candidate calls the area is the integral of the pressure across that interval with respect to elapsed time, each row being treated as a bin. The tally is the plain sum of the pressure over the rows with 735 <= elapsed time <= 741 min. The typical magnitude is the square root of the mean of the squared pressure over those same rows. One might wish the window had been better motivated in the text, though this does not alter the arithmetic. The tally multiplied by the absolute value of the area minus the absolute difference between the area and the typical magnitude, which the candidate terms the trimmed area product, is 78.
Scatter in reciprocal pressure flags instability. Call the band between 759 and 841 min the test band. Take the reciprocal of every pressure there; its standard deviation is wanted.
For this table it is 0.030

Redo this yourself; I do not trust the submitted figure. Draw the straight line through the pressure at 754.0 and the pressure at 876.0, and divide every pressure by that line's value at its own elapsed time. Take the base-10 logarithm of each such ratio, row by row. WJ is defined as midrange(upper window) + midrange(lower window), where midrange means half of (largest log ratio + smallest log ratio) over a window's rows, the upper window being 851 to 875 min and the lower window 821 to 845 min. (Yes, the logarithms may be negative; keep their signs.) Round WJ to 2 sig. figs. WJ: -0.15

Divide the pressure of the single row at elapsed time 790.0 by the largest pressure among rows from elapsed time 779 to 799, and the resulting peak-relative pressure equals 0.82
